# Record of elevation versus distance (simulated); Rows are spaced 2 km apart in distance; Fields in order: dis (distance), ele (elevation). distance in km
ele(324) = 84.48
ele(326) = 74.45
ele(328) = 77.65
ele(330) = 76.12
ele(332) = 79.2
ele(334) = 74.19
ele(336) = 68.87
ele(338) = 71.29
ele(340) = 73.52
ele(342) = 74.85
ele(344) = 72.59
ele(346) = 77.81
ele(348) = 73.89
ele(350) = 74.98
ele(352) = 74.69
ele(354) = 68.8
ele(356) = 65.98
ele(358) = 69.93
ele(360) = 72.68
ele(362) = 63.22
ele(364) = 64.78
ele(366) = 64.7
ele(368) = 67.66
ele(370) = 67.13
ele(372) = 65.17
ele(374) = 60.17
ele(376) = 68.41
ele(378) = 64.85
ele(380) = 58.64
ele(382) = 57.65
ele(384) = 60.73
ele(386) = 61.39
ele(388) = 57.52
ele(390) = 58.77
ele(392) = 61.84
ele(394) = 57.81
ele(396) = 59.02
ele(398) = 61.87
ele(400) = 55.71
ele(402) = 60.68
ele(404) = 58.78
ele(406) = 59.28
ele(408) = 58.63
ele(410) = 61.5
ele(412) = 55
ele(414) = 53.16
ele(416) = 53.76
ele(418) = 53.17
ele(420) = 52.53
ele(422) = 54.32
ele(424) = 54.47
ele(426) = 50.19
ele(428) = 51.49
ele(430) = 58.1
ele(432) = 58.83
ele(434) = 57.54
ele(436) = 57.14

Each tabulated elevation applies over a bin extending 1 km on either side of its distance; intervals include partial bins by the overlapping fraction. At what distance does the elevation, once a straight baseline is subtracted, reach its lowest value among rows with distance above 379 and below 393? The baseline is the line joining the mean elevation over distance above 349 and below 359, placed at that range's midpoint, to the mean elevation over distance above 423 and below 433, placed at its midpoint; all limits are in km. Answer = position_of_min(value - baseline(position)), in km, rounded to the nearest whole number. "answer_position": 382 km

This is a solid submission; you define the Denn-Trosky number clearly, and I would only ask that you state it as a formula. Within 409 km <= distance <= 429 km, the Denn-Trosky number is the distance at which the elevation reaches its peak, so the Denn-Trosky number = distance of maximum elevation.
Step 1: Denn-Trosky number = 410 km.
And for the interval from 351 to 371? 352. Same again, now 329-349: 332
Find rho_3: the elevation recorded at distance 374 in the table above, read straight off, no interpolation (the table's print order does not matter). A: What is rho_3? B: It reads 60.17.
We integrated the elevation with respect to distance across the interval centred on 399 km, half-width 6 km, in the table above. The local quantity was 708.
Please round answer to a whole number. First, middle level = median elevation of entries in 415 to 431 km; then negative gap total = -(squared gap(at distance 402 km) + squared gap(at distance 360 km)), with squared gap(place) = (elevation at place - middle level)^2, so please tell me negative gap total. -421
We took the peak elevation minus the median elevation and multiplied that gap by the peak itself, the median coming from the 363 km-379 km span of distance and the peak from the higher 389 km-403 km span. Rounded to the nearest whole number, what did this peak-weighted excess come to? -194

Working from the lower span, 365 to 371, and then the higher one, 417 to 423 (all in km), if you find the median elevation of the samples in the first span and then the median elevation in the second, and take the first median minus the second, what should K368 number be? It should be 14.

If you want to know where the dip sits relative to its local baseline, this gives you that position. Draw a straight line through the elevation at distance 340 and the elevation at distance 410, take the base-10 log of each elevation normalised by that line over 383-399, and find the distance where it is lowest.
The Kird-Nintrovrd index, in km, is 388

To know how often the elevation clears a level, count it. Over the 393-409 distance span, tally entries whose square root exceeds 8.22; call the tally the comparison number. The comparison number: 0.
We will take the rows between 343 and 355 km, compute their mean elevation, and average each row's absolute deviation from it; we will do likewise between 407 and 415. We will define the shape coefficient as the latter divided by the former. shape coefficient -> 1.4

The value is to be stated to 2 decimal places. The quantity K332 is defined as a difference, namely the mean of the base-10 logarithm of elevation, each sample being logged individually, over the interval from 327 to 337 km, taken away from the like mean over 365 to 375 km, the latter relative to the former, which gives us -0.06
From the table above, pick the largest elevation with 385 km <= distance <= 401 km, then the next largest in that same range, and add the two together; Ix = 124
